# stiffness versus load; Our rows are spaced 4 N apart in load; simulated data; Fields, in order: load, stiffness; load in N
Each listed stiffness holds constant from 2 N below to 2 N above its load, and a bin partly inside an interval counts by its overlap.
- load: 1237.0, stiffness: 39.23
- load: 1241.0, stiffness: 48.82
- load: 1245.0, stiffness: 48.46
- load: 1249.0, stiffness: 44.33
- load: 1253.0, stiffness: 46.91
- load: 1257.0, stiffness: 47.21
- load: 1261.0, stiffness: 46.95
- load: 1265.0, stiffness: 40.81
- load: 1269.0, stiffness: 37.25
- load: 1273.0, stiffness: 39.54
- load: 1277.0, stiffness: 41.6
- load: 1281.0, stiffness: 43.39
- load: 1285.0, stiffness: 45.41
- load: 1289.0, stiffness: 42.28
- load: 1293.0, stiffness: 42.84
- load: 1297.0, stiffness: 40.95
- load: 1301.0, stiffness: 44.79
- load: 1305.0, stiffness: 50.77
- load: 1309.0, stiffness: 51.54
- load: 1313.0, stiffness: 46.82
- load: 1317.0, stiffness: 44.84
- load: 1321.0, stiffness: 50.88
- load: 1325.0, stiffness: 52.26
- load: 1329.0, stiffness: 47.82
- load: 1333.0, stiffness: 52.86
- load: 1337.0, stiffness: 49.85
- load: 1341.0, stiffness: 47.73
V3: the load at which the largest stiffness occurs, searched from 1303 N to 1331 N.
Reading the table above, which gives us 1325.0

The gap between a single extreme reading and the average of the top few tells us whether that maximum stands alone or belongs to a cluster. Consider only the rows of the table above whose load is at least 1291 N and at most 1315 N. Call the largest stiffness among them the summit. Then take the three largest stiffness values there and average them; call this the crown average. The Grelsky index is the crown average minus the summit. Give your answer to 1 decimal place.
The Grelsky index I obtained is -1.8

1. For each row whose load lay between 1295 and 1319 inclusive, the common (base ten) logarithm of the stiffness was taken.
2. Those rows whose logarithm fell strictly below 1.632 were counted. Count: 1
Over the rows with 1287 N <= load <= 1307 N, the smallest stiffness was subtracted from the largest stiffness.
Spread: 10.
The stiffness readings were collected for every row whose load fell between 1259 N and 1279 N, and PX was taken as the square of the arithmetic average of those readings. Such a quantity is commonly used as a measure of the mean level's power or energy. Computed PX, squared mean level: 1700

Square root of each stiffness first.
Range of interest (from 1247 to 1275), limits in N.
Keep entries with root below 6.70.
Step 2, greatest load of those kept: 1273.0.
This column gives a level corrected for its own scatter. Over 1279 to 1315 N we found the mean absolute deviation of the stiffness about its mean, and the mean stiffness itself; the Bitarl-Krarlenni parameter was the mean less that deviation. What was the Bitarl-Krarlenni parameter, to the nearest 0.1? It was 42.6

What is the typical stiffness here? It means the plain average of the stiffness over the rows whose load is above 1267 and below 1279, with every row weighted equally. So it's 39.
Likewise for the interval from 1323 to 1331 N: 50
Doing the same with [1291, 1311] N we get 46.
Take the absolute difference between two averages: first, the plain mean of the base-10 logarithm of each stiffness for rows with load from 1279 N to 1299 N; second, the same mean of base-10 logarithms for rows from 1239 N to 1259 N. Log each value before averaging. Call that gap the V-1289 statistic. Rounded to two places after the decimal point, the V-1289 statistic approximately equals 0.04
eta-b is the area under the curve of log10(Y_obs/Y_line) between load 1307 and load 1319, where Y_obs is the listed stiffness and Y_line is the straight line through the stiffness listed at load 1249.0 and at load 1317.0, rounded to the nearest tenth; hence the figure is 0.3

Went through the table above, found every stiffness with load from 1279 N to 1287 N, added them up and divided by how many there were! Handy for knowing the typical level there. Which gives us 44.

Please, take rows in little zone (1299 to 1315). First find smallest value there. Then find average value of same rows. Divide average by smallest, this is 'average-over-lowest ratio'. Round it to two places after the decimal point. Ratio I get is 1.08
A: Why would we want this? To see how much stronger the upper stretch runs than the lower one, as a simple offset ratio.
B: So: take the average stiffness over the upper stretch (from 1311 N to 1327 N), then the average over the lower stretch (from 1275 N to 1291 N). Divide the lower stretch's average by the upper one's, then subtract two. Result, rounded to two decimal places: -1.11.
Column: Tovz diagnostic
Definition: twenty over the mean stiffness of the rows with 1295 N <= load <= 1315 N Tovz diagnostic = 0.426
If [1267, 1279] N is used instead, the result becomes 0.507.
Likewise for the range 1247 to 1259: 0.433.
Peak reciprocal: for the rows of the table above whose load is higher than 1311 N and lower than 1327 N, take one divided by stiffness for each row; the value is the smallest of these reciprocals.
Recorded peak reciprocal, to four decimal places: 0.0191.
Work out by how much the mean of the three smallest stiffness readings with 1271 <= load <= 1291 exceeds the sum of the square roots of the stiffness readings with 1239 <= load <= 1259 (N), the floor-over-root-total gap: 7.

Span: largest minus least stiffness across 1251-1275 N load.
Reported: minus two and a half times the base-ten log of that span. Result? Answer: -2.5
